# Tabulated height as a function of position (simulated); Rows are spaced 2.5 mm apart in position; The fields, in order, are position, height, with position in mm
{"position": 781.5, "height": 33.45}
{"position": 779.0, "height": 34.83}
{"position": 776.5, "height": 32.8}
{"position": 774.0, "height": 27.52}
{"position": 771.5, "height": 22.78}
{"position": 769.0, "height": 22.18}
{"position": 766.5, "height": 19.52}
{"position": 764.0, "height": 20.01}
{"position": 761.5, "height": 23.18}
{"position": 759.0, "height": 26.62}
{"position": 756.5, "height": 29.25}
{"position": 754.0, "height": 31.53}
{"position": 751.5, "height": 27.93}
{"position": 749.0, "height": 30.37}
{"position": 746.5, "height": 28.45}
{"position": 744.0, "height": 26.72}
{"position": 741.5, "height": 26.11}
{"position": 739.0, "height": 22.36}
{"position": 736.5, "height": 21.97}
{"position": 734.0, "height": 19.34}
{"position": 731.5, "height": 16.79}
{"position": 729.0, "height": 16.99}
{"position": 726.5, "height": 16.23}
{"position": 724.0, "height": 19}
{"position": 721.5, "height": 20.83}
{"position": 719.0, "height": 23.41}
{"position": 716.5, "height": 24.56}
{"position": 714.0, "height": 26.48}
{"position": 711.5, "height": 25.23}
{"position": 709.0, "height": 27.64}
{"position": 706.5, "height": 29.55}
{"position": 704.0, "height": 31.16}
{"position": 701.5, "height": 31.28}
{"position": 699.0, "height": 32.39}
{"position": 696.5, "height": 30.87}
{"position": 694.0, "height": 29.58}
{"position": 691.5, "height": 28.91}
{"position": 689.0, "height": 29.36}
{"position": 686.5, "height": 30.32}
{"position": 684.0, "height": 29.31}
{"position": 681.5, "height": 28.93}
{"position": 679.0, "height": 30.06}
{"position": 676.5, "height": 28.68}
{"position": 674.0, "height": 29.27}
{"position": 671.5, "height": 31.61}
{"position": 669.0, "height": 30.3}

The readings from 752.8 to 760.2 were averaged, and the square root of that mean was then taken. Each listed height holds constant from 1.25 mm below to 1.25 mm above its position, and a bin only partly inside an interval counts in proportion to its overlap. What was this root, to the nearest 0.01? 5.40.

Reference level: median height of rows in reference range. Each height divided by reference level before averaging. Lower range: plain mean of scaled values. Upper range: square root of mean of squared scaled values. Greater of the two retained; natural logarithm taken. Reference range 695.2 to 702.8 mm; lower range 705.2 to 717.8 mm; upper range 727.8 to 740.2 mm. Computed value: -0.16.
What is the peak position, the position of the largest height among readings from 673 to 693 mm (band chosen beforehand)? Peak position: 686.5 mm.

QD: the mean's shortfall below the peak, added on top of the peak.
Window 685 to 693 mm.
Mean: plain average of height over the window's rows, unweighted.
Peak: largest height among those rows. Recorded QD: 31.1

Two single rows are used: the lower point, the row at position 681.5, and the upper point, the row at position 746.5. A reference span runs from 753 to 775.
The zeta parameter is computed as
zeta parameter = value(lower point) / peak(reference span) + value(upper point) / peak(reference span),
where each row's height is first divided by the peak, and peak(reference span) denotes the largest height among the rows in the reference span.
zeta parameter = 1.8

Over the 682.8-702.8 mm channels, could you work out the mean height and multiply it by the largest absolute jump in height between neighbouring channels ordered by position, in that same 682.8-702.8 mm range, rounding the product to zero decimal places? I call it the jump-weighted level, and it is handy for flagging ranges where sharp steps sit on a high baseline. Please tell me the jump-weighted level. 46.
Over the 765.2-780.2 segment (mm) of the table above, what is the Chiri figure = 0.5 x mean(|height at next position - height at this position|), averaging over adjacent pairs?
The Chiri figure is 1.5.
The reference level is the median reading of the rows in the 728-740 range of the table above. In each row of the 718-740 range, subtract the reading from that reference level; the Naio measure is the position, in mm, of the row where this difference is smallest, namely 719.0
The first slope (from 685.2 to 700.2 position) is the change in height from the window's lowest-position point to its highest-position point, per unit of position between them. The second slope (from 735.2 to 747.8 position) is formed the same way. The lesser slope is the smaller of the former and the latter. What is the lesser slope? 0.17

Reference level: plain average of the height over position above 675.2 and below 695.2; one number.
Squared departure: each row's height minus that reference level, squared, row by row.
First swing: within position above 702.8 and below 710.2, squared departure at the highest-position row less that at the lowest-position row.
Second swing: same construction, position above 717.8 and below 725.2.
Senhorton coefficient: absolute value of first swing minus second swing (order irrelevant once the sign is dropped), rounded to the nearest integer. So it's 72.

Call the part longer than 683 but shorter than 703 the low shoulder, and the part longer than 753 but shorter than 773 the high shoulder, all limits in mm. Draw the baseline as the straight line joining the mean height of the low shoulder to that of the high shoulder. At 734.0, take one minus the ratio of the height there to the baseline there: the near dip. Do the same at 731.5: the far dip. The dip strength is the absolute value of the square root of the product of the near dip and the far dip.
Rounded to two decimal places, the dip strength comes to 0.32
